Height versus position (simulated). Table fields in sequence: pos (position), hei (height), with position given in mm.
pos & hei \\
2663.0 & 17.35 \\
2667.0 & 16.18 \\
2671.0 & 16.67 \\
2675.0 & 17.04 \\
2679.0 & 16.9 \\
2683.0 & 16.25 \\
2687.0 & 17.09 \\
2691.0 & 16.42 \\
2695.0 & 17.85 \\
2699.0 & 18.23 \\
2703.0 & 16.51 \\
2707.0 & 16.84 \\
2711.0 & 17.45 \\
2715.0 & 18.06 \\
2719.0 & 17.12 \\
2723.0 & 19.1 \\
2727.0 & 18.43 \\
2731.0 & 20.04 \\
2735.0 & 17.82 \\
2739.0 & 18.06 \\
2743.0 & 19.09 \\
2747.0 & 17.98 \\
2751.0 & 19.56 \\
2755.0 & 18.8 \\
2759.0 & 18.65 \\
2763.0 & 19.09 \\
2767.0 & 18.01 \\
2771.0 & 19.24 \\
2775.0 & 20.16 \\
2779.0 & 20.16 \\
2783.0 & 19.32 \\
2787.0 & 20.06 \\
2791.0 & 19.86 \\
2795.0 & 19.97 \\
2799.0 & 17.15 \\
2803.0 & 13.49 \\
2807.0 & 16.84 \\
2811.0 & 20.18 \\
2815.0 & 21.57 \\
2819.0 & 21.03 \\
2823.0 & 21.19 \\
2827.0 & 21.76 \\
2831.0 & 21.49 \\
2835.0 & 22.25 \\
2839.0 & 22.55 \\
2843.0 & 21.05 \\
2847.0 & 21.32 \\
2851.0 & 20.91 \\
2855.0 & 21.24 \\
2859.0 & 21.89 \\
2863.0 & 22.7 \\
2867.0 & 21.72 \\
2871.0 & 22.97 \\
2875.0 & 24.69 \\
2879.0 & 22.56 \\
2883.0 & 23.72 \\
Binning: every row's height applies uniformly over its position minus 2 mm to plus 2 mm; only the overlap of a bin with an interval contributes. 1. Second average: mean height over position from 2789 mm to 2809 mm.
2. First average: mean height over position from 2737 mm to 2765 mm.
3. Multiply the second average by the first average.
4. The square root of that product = 18.1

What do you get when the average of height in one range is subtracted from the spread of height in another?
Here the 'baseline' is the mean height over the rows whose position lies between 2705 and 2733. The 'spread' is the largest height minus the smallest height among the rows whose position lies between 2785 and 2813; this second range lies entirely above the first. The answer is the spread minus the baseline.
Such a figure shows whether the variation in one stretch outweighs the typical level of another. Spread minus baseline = -11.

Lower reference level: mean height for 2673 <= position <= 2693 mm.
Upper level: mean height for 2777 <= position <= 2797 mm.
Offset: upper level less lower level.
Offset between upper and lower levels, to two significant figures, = 3.1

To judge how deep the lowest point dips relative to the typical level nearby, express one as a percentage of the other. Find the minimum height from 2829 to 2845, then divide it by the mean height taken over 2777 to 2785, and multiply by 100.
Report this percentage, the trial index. 107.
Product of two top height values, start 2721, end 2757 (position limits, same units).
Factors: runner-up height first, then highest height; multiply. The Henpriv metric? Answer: 392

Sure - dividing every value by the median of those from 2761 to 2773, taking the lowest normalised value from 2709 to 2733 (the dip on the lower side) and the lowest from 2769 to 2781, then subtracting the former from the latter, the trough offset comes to 0.11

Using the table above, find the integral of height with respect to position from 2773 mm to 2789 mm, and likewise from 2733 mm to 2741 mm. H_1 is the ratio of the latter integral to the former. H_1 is 0.5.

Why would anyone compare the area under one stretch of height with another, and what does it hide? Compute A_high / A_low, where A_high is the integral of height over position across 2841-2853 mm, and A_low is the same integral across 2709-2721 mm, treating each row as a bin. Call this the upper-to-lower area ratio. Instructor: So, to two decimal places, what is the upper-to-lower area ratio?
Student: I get 1.20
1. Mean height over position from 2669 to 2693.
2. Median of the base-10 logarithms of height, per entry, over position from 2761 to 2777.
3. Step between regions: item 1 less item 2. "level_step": 15.45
